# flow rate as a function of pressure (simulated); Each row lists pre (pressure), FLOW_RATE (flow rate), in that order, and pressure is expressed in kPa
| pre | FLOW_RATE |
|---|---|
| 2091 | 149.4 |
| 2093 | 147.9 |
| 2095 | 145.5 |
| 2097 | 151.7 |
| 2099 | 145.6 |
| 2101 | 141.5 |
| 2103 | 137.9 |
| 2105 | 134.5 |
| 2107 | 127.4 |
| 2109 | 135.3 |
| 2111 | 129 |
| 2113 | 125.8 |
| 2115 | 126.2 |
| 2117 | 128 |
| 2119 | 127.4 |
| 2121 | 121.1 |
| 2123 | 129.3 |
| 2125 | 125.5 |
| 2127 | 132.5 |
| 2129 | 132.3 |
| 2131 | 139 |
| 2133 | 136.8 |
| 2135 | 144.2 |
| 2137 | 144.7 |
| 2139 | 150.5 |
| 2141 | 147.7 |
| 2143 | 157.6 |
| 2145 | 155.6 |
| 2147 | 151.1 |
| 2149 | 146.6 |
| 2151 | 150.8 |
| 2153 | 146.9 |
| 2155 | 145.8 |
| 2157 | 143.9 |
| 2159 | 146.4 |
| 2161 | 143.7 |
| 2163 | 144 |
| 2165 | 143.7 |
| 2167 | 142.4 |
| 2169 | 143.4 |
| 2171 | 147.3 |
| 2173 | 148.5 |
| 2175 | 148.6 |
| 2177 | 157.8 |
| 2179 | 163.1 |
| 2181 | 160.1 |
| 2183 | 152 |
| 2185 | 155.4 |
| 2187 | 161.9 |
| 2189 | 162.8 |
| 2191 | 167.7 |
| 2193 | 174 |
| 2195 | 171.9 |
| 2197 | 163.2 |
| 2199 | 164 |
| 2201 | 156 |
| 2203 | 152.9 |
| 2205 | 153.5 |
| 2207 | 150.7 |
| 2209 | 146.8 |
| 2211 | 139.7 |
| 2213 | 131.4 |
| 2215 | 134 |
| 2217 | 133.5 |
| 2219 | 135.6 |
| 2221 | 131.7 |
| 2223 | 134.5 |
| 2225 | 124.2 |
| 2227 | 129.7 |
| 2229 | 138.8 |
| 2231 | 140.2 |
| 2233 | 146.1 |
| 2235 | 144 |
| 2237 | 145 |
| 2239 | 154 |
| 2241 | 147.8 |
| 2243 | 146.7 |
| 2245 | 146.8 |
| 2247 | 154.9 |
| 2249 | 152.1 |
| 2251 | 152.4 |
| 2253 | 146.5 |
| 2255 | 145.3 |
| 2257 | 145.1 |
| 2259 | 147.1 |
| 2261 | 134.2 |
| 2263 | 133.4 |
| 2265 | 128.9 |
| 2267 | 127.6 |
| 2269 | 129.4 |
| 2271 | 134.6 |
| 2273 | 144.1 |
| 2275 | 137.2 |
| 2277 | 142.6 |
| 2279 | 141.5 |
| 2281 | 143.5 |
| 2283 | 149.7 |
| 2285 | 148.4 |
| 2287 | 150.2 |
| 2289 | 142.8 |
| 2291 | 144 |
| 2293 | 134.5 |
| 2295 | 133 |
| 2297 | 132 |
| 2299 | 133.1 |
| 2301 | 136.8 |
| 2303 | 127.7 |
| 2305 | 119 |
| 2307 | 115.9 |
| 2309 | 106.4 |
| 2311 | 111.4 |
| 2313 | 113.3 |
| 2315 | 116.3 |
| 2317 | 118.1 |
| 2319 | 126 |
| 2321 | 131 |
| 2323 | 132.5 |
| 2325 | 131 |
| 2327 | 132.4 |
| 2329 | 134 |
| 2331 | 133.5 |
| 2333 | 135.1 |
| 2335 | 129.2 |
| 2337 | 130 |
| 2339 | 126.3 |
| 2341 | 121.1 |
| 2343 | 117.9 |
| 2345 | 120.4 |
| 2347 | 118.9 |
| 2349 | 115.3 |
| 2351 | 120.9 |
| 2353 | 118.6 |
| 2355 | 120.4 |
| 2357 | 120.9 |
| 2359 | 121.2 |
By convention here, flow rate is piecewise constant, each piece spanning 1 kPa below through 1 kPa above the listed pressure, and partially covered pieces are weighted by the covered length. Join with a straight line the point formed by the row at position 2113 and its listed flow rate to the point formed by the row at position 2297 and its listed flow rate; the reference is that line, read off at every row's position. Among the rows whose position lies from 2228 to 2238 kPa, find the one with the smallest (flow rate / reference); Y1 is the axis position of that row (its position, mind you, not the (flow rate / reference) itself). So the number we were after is 2229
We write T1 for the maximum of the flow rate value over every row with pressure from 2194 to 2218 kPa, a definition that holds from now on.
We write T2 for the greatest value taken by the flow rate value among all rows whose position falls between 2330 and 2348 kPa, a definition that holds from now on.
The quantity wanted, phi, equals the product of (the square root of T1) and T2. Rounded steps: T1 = 171.9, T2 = 135.1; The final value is 1771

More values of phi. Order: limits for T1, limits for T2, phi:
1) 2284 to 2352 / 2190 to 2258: 2132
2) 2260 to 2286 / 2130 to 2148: 1928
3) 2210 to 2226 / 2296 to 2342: 1617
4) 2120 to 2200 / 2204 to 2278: 2043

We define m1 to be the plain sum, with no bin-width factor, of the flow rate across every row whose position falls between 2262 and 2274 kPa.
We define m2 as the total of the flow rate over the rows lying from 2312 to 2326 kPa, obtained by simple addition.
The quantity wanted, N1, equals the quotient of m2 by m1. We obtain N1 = 1.1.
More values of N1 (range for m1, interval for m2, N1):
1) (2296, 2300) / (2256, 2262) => 1.6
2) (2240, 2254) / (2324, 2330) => 0.4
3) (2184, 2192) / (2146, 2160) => 1.6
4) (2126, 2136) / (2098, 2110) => 1.2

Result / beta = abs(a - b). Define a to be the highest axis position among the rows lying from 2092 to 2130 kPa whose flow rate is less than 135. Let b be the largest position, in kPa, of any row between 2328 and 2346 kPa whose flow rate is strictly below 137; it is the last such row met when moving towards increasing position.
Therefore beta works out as 216 kPa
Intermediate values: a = 2129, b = 2345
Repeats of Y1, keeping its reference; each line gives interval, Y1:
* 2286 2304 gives 2303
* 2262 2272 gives 2267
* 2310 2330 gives 2311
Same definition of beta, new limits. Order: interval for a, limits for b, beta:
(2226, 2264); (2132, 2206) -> 130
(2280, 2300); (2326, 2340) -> 40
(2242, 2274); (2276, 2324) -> 52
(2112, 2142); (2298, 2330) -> 200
